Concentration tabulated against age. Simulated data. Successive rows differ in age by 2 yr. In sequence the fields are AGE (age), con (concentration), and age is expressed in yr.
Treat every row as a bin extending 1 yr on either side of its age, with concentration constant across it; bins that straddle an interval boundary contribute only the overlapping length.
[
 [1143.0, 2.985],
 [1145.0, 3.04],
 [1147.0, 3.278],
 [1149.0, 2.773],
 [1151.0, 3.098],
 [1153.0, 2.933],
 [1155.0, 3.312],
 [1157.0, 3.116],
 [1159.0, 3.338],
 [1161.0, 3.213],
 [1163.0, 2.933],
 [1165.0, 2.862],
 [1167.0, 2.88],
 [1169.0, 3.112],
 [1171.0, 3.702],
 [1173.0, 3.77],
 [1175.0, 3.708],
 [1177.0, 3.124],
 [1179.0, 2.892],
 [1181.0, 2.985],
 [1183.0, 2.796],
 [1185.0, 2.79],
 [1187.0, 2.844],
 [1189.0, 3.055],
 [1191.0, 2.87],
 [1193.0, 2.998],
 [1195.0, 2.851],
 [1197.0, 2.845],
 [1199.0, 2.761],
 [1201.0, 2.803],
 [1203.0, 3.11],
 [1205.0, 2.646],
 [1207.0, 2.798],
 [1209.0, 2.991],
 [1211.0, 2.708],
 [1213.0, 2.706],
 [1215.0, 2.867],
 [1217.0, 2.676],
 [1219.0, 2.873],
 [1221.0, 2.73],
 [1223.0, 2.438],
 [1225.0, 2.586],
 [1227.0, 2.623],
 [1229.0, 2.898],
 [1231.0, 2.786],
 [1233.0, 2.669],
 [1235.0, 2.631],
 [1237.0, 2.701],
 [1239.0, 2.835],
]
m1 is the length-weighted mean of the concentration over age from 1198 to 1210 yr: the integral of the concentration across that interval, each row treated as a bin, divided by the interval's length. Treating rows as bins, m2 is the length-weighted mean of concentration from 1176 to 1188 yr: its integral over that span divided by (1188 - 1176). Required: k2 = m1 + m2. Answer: 5.8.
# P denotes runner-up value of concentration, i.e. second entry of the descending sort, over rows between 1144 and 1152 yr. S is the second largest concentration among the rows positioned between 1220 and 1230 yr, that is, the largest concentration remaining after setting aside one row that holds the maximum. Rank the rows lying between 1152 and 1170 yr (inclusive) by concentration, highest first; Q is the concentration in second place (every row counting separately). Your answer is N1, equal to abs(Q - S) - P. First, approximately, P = 3.098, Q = 3.312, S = 2.73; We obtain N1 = -2.5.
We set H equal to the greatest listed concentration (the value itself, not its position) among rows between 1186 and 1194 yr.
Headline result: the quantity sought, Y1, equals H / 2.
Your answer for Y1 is 1.53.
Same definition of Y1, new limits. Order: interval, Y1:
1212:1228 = 1.44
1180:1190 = 1.53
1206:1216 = 1.50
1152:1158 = 1.66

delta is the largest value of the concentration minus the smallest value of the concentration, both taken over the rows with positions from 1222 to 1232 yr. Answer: 0.46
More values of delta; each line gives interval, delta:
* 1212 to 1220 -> 0.20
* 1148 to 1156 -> 0.54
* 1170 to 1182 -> 0.88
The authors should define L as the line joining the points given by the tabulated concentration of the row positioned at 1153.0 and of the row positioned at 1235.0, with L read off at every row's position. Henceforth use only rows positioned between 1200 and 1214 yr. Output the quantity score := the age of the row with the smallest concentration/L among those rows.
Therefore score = 1205.0 yr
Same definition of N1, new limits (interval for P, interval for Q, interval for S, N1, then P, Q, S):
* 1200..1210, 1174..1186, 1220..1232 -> -2.7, 2.991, 3.124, 2.786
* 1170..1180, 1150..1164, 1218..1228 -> -3.1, 3.708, 3.312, 2.73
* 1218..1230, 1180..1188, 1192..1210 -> -2.7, 2.873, 2.844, 2.998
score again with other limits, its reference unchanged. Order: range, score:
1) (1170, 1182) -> 1179.0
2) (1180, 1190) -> 1183.0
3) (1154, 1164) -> 1163.0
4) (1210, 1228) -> 1223.0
